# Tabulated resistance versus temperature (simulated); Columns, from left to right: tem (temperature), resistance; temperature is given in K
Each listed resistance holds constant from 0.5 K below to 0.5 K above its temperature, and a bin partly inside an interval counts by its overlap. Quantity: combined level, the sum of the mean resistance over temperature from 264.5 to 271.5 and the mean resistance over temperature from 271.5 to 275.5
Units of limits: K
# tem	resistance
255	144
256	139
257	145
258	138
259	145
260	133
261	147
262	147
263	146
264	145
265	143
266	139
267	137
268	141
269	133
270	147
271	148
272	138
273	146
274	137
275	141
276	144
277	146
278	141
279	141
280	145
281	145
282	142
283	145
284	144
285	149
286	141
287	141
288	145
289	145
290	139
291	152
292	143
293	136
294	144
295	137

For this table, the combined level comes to 281.6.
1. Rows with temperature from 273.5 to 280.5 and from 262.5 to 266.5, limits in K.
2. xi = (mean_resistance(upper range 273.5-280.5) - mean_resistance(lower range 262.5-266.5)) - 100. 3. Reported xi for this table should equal -101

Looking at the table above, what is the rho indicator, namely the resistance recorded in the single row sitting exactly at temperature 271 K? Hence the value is 148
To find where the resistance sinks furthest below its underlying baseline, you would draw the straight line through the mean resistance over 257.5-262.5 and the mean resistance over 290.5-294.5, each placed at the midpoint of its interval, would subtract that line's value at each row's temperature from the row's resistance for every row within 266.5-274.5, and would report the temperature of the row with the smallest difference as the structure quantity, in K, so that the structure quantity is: 269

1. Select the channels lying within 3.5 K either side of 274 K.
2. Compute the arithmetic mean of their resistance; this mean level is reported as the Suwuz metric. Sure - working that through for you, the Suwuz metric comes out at 142.9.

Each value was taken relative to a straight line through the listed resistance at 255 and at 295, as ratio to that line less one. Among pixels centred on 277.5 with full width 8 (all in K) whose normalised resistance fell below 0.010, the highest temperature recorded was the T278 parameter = 279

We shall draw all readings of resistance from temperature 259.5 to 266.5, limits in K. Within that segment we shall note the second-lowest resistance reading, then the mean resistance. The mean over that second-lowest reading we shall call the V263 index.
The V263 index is 1.03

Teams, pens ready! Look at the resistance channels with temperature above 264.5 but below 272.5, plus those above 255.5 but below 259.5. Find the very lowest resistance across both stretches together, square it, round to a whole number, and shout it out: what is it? 17689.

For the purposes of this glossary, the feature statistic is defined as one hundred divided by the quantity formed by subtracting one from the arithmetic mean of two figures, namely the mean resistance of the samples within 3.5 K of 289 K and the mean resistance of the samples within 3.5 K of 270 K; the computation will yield 0.7064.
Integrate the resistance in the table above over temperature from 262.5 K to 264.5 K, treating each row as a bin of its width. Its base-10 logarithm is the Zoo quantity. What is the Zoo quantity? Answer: 2.46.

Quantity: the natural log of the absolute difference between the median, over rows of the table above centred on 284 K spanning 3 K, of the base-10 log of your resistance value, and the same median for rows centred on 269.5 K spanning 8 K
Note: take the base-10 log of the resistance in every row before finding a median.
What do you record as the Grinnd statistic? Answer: -4.2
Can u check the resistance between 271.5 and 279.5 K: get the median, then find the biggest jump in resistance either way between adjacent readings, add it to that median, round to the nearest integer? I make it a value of 150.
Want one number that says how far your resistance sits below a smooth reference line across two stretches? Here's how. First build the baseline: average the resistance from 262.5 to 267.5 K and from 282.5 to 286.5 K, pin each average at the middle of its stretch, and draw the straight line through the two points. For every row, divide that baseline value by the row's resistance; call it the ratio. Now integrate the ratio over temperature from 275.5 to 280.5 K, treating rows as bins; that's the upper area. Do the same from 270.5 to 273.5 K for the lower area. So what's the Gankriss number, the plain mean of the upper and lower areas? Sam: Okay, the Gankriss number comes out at 4.0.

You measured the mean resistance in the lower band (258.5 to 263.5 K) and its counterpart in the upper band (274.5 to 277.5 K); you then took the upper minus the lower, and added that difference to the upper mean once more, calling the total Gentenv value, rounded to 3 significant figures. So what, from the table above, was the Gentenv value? 144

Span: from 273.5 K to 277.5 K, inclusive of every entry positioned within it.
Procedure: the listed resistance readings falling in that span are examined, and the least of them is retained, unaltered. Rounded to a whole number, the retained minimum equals 137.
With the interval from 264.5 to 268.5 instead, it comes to 137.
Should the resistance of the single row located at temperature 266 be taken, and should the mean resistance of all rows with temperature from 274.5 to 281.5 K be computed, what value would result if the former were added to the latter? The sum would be 282.3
